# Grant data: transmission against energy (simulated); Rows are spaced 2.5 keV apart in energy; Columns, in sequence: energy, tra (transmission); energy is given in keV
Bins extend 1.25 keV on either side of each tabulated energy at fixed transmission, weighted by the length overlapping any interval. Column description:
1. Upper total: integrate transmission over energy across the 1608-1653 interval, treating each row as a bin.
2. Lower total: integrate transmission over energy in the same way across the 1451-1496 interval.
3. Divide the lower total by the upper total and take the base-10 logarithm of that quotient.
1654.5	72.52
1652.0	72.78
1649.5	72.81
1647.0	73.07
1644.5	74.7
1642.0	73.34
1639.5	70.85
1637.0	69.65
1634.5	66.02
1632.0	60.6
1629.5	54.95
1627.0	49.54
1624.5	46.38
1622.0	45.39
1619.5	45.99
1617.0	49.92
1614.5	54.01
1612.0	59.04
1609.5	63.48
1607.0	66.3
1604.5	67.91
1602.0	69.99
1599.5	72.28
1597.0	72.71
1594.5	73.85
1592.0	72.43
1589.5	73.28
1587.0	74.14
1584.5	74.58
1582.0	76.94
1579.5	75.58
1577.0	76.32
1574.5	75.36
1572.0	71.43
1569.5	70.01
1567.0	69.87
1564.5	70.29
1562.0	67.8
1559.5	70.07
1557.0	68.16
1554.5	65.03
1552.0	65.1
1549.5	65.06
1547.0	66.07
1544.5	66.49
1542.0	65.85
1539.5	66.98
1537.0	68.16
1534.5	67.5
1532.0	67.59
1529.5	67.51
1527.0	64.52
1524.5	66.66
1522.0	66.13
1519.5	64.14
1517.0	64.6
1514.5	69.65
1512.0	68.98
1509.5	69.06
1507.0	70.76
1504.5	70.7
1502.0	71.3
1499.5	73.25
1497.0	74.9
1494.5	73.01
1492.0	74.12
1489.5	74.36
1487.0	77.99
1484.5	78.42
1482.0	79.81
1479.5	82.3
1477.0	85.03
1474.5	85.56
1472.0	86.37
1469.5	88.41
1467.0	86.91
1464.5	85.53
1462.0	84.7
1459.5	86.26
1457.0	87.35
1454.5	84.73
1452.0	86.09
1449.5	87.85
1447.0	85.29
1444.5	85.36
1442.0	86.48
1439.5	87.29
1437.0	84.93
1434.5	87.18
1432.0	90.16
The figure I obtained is 0.13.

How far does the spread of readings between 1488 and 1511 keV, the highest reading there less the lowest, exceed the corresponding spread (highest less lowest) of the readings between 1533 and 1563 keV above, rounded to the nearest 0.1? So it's 0.8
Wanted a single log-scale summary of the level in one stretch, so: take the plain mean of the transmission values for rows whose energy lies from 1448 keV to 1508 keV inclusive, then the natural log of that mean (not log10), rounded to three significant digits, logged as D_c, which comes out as 4.39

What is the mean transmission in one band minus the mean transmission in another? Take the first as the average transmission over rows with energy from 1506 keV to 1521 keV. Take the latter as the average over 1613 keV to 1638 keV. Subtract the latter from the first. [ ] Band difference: 14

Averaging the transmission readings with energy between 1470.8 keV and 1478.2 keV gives 86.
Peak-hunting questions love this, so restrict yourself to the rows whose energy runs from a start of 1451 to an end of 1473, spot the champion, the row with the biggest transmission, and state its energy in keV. 1469.5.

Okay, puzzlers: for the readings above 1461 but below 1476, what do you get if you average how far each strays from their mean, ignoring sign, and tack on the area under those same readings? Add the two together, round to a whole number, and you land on 1295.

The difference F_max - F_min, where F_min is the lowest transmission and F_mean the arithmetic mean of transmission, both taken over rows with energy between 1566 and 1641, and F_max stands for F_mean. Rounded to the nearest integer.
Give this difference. 20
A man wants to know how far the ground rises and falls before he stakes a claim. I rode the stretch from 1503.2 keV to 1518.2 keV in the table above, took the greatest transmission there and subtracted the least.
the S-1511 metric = 6.2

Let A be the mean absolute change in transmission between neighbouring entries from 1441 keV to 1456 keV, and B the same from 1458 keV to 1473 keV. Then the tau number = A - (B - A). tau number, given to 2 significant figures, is 1.3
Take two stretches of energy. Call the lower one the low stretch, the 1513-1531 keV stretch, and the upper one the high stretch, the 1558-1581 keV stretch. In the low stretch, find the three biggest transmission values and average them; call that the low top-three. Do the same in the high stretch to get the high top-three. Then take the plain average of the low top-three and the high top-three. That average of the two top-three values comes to 72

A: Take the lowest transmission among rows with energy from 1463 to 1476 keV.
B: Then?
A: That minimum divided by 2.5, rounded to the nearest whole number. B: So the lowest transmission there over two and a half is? 34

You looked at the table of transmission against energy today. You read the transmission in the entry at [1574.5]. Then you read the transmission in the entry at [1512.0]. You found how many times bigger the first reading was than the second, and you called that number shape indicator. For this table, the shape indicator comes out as 1.09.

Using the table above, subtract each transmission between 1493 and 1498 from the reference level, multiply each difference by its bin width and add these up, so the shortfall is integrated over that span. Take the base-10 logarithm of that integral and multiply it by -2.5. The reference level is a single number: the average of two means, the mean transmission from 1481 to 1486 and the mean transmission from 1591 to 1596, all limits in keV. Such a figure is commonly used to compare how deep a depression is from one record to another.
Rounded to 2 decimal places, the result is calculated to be -2.59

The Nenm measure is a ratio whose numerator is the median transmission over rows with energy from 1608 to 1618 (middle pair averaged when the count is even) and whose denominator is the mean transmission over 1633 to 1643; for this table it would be 0.81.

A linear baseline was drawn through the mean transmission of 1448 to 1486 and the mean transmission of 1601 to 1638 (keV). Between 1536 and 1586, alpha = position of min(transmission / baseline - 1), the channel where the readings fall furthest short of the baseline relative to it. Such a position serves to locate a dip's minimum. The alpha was 1542.0 keV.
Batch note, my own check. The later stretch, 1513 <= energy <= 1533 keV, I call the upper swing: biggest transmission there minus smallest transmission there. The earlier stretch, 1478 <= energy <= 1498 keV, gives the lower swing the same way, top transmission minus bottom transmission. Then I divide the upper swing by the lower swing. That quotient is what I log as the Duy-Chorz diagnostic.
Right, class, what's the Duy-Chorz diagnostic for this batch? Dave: 0.6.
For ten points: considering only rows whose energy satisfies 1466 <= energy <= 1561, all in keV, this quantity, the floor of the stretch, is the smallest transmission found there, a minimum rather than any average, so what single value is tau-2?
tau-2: 64.14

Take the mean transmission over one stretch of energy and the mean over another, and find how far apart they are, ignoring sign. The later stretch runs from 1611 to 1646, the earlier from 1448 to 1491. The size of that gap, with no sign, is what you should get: 25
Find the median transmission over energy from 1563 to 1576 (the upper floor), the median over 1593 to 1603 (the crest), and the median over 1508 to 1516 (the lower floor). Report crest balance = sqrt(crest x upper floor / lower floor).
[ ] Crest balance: 8.6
